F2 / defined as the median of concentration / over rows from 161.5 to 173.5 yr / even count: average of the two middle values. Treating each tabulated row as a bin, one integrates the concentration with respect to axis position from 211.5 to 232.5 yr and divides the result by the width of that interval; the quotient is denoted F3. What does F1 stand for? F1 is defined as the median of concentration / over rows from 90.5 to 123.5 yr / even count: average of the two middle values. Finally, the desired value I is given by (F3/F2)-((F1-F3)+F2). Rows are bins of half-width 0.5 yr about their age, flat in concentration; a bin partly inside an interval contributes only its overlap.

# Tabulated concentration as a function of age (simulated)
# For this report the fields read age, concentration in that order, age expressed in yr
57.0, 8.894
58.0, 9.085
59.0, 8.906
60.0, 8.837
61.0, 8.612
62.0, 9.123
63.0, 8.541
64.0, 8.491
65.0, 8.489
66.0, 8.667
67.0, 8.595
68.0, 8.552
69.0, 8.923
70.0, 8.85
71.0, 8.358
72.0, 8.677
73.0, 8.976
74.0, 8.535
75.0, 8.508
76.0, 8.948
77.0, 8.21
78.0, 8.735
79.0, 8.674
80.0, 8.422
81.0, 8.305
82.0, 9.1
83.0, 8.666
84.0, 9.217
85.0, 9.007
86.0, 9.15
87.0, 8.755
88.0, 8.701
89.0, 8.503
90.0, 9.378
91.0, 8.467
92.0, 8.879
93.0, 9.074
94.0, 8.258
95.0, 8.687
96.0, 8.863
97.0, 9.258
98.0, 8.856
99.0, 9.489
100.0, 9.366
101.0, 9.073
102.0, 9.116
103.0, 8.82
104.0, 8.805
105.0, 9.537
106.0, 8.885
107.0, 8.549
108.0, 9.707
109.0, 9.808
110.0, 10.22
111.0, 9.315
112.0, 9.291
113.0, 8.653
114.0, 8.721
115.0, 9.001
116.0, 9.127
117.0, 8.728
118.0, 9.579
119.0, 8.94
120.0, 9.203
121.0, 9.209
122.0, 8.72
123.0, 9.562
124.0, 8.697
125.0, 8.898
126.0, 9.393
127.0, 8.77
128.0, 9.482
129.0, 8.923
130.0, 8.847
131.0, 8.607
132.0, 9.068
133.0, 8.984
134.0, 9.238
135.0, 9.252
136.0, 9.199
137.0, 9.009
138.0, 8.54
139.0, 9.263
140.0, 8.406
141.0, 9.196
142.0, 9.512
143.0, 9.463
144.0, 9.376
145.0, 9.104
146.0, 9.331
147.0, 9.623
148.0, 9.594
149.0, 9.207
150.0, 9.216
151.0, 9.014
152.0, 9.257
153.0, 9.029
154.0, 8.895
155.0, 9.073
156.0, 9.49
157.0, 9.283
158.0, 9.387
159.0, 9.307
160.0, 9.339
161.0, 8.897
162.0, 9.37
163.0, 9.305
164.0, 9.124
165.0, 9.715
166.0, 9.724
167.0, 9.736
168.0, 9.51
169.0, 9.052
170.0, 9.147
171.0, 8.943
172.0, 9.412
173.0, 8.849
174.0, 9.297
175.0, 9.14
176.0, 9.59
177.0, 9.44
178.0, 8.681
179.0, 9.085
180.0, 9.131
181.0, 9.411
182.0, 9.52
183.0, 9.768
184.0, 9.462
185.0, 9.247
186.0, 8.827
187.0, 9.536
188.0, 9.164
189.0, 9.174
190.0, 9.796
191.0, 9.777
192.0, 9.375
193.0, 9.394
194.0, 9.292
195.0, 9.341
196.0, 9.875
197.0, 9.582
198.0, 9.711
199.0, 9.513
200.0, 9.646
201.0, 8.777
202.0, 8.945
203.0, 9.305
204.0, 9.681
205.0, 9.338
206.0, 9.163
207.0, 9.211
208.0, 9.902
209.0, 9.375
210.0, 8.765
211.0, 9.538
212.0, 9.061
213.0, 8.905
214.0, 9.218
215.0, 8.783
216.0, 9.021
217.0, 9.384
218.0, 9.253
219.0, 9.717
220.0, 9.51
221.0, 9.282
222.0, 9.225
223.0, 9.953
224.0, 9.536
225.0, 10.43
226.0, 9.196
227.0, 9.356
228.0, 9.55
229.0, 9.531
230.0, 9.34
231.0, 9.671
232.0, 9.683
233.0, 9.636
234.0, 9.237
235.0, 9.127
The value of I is -8.0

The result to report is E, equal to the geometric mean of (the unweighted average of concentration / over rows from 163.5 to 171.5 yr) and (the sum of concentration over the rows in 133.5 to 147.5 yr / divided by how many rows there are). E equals 9.27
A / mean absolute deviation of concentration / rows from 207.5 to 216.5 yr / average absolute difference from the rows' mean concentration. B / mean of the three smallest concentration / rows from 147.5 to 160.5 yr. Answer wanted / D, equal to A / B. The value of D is 0.033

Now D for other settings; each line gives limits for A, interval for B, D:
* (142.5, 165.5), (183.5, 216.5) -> 0.019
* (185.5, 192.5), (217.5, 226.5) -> 0.030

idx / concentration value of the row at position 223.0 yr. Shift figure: 9.953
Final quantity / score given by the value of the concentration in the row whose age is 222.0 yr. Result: 9.225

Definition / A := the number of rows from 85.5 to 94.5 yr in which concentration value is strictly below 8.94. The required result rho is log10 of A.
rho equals 0.78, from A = 6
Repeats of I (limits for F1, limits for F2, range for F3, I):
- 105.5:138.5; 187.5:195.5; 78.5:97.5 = -8.6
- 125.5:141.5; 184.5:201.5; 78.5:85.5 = -8.7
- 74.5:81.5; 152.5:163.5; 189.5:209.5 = -7.3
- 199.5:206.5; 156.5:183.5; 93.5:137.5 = -8.6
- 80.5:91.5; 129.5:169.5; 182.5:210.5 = -7.6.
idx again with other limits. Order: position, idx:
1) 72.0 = 8.677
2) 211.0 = 9.538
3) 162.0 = 9.37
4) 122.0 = 8.72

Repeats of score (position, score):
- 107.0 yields 8.549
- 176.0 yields 9.59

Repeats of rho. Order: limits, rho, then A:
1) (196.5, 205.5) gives 0.00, 1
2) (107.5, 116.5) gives 0.30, 2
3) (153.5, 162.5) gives 0.30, 2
